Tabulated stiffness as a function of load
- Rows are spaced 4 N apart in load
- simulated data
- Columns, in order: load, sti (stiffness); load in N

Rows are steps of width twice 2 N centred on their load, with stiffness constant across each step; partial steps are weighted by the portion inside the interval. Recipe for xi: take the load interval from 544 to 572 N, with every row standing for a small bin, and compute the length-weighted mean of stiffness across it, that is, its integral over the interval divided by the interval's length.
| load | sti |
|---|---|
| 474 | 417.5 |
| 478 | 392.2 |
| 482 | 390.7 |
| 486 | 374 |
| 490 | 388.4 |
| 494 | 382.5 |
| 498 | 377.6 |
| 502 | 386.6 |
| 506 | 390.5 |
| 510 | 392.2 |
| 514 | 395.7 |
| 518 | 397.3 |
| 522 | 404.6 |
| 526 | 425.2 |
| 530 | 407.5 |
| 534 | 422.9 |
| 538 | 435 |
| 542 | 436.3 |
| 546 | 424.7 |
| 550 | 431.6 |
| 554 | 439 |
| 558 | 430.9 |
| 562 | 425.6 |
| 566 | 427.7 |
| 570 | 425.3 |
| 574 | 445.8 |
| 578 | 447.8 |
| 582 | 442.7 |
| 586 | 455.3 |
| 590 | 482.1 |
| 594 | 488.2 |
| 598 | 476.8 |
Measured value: 429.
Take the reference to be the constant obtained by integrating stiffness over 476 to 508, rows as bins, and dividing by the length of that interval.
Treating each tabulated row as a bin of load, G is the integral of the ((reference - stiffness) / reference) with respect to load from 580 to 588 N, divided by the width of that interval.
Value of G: -0.165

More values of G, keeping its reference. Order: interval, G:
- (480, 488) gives 0.008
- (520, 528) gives -0.077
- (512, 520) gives -0.029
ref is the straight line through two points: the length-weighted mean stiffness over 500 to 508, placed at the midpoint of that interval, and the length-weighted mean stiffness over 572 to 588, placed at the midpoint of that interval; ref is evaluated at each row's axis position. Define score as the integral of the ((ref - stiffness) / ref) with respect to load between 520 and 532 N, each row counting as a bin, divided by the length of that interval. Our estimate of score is -0.017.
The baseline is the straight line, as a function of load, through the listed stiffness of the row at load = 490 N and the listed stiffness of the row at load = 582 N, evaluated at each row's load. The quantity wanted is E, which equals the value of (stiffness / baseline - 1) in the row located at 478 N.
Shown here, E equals 0.03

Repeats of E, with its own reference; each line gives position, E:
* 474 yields 0.10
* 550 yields 0.02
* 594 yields 0.09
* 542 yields 0.04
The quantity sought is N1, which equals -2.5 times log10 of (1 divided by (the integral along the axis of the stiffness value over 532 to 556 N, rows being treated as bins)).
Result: 10.0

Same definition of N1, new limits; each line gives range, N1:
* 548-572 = 10.0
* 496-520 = 9.9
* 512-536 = 10.0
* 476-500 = 9.9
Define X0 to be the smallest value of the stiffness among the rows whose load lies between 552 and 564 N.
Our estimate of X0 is 425.6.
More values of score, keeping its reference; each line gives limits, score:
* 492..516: 0.003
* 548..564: -0.006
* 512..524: 0.001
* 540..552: -0.023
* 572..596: -0.020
